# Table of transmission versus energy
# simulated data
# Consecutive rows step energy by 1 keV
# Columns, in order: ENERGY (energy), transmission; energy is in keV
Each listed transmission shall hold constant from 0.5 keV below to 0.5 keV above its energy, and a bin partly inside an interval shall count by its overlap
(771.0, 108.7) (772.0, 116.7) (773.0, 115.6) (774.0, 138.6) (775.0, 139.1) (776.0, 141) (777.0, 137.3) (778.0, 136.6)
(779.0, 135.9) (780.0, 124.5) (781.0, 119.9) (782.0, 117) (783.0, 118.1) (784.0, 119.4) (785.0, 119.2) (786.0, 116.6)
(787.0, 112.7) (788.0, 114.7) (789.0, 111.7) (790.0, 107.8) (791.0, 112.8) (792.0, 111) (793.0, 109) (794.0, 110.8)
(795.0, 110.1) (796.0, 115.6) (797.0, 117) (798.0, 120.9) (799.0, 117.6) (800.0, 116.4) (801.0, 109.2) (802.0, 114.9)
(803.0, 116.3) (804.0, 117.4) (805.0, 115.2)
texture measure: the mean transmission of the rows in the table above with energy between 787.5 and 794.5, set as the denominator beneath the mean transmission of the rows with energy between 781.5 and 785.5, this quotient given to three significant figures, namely 1.07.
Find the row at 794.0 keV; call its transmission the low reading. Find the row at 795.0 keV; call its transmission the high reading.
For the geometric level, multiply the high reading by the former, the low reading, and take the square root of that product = 110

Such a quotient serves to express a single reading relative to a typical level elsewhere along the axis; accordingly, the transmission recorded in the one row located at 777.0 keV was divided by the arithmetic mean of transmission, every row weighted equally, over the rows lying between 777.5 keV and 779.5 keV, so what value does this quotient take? 1.01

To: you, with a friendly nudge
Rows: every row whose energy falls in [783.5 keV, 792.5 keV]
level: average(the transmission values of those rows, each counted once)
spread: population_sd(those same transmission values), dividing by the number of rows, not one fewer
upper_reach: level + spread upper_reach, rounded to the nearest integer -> 118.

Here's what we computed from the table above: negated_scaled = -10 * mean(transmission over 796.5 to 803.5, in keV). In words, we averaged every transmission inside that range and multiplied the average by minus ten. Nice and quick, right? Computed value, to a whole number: -1160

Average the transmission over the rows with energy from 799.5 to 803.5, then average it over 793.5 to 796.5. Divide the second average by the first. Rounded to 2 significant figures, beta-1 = 0.98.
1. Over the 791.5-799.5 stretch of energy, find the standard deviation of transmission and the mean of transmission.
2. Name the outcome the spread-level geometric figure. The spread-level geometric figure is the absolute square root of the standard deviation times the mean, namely 22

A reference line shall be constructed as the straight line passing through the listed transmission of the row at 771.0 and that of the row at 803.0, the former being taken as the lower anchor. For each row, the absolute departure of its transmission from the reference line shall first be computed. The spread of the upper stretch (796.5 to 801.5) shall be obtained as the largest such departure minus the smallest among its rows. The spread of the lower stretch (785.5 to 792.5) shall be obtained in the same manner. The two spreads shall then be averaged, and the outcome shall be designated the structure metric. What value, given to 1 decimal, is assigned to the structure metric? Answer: 5.5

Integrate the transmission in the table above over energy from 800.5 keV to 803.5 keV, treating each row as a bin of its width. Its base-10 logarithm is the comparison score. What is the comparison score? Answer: 2.53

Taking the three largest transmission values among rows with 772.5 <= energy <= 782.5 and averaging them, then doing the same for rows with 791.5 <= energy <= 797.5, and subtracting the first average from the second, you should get -25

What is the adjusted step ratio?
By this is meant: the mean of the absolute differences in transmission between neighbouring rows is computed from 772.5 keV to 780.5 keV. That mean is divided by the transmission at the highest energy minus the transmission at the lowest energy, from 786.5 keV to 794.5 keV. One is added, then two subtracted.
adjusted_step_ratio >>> -4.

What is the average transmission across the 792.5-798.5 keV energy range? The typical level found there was 114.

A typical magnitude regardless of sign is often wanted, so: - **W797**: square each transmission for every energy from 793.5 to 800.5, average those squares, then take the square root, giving 116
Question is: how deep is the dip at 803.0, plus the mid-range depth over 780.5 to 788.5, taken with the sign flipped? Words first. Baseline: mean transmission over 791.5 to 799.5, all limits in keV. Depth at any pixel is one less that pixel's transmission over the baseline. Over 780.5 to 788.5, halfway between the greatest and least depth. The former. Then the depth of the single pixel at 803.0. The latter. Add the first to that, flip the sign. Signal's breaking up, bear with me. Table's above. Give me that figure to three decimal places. 0.040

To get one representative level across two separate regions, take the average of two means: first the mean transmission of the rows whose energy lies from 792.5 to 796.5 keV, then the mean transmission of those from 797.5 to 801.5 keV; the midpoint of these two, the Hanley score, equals 114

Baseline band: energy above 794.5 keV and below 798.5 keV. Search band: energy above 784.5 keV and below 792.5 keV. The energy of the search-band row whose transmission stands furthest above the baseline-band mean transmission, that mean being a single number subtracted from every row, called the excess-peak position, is 785.0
